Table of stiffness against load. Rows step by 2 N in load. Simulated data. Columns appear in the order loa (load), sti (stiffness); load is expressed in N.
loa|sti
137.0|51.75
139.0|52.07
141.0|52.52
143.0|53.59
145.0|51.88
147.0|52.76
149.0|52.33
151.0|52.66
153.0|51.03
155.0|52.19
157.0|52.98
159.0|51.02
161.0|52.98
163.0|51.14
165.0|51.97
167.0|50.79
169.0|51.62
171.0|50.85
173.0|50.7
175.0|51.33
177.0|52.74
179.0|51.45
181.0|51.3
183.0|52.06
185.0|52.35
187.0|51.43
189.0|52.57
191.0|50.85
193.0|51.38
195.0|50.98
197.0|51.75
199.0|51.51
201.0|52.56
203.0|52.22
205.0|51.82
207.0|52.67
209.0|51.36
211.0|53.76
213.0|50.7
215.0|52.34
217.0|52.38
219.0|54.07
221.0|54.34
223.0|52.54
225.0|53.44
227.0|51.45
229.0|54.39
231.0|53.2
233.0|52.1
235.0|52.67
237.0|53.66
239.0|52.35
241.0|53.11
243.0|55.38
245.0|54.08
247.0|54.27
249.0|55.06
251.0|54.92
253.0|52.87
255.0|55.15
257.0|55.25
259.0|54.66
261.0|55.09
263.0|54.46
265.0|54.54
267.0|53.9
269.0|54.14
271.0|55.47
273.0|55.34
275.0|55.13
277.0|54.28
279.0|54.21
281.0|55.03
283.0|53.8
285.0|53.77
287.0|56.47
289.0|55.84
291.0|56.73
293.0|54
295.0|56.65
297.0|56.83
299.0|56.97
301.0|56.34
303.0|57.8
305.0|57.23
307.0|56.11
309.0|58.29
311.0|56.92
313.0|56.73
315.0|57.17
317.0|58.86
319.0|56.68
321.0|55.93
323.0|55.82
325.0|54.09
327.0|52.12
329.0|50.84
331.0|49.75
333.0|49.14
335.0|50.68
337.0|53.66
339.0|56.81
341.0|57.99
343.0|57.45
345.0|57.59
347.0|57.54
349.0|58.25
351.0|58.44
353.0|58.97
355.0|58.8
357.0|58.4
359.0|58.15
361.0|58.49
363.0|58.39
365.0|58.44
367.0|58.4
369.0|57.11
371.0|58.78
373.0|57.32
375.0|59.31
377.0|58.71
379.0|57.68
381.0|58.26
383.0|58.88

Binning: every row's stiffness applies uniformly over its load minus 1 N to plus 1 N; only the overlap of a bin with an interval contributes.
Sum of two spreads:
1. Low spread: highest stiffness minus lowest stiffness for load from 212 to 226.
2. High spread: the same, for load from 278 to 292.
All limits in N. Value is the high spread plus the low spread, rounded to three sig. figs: 6.60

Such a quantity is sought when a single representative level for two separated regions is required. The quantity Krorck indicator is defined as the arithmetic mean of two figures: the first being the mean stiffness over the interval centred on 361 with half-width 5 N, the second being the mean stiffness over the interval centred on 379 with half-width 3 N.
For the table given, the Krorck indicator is 58.3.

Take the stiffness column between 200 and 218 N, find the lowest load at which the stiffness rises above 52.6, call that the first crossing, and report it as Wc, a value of 207.0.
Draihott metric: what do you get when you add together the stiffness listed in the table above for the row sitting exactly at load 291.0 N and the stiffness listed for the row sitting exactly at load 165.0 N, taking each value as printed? 109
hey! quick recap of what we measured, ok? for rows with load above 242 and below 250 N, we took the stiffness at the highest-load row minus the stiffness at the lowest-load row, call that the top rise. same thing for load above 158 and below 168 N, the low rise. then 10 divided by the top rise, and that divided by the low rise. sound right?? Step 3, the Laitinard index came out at 136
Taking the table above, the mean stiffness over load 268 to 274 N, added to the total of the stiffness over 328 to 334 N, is 205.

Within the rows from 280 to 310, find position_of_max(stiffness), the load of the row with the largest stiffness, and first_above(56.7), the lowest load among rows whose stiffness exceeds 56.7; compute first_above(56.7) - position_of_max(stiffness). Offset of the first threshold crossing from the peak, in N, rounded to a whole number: -18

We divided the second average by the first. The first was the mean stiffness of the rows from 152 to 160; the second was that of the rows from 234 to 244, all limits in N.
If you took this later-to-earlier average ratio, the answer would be 1.03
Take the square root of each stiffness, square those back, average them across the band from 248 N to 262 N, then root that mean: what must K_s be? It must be 7.4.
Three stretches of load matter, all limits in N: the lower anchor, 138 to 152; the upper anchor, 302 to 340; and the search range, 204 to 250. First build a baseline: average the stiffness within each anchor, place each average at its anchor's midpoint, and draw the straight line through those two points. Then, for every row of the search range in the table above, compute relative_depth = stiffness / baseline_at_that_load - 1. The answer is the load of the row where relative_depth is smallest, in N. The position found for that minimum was 213.0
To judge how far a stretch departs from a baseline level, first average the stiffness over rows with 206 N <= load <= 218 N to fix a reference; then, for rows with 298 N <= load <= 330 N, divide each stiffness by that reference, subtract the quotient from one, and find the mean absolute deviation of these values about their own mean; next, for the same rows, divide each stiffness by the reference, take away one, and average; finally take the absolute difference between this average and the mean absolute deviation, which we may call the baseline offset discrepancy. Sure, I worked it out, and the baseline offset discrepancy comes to 0.047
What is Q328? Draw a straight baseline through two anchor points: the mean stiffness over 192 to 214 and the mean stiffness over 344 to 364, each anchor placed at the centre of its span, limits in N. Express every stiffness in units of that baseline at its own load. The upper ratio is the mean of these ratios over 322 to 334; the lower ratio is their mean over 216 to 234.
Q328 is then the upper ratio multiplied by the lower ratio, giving 0.91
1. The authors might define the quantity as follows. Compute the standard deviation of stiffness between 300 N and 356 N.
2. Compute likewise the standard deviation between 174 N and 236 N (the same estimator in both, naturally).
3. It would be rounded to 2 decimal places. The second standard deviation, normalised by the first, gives 0.35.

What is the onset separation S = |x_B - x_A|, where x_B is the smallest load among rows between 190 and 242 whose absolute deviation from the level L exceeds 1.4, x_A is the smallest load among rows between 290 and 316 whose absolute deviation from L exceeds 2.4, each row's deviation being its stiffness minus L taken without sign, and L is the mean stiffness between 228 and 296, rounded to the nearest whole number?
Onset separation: 108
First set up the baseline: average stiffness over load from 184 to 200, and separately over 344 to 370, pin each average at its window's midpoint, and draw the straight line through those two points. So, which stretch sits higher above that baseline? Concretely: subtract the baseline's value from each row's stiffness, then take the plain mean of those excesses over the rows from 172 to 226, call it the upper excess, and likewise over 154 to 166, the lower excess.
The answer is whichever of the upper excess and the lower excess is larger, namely 1.7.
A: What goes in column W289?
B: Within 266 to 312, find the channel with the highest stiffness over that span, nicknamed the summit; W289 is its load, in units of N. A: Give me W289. 309.0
